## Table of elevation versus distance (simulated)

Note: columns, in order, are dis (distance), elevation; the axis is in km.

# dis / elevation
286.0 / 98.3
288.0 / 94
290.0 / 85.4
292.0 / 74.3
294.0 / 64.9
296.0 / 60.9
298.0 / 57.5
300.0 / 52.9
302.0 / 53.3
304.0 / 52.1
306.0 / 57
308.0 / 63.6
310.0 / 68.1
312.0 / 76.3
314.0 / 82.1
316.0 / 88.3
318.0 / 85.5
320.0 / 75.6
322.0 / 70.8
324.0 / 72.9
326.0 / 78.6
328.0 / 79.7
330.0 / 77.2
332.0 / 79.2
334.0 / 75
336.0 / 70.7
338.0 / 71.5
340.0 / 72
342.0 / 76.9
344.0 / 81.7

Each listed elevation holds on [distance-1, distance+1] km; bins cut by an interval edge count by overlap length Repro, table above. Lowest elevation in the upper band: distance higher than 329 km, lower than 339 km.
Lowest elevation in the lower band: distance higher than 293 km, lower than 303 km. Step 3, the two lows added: 124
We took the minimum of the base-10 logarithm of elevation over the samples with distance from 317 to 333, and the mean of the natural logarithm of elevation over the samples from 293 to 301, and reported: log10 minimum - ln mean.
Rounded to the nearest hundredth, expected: -2.23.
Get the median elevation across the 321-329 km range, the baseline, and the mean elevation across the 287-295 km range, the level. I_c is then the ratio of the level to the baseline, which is 1.05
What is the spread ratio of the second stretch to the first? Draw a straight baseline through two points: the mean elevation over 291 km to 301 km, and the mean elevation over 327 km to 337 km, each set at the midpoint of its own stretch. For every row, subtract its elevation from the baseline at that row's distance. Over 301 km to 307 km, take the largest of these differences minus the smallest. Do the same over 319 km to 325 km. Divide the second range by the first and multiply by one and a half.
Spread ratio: 2.0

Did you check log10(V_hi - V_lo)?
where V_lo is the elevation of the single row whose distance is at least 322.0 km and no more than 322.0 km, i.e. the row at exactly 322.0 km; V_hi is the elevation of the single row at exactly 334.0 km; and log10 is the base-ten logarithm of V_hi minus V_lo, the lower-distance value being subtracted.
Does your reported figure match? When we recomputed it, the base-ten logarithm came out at 0.62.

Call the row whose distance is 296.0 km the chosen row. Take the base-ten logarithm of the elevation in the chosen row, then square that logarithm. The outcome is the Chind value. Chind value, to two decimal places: 3.18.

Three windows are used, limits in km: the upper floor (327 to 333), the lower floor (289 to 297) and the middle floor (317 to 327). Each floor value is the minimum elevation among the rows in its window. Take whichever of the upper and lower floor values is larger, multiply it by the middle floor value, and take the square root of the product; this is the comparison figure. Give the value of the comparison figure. 73.9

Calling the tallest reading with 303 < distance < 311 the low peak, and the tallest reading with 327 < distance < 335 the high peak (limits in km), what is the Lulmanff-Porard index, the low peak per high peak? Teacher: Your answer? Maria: 0.85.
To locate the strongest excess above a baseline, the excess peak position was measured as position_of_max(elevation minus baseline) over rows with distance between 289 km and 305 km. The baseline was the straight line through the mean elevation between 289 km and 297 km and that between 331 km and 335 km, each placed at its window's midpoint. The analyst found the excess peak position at 290.0 km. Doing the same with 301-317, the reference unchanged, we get 316.0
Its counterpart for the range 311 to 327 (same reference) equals 316.0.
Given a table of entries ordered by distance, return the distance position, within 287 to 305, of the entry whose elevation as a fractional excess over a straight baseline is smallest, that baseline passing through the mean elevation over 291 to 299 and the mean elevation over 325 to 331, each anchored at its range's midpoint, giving 304.0 km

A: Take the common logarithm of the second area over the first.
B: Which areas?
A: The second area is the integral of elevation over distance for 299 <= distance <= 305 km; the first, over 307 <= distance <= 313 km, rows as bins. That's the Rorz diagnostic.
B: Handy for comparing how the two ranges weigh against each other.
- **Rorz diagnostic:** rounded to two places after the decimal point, -0.12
